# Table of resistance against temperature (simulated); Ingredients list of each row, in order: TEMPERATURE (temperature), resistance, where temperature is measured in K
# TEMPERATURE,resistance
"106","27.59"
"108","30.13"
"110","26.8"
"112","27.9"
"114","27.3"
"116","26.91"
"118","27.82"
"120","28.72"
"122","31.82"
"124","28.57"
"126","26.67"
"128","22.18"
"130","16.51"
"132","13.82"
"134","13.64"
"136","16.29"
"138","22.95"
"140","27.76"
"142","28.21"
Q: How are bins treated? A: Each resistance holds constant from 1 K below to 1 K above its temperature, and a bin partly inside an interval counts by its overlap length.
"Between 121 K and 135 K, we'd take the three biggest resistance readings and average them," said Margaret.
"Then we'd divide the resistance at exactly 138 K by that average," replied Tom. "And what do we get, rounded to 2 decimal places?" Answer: 0.79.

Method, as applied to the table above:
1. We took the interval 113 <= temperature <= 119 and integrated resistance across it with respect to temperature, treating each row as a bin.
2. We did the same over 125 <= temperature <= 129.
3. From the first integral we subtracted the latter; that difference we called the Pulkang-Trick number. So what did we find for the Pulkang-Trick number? 66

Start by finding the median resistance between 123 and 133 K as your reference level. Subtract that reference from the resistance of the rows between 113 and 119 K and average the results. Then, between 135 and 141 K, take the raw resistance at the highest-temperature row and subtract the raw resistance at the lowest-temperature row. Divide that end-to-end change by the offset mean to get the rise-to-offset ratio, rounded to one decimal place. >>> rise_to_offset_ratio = 2.2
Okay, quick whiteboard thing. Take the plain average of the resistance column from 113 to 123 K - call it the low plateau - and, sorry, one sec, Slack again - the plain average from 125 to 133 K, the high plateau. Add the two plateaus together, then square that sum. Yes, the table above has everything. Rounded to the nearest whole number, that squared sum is 2334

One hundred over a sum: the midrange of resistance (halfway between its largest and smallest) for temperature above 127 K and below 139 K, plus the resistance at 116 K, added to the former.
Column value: 2.21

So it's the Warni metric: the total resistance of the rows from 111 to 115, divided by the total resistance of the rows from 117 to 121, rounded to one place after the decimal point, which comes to 1.0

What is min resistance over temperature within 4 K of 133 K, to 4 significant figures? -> 13.64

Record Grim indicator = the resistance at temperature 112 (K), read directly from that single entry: 27.9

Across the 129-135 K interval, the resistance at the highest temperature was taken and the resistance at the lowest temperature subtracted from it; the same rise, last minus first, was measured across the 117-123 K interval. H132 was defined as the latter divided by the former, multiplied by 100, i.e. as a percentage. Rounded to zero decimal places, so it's -139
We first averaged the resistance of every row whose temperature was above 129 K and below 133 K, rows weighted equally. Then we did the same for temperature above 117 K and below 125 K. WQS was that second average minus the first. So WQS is 14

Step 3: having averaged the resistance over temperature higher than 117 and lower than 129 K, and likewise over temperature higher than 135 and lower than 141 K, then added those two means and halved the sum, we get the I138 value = 25.0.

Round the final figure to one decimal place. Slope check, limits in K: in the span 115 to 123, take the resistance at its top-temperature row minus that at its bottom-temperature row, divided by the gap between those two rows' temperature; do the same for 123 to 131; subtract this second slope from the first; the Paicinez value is 2.8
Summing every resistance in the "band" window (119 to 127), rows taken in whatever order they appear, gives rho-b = 116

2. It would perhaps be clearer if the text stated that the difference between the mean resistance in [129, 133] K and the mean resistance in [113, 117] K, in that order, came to -12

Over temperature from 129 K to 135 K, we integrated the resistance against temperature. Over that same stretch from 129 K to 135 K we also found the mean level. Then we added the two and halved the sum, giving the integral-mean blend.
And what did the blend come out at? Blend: 51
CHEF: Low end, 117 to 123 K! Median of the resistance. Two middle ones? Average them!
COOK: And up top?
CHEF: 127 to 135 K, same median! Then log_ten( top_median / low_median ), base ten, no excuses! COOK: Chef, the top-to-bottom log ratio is -0.28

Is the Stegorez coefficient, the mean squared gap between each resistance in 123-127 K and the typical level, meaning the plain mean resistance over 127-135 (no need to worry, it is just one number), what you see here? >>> 124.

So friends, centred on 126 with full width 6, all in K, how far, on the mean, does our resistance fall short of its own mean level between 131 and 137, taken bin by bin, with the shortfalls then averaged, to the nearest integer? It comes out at -11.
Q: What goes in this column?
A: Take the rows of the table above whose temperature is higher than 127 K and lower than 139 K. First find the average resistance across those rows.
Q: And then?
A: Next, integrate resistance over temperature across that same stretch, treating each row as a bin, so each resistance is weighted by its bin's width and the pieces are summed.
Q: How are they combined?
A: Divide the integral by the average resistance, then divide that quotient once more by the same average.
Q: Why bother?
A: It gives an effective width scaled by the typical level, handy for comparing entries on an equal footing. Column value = 0.7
